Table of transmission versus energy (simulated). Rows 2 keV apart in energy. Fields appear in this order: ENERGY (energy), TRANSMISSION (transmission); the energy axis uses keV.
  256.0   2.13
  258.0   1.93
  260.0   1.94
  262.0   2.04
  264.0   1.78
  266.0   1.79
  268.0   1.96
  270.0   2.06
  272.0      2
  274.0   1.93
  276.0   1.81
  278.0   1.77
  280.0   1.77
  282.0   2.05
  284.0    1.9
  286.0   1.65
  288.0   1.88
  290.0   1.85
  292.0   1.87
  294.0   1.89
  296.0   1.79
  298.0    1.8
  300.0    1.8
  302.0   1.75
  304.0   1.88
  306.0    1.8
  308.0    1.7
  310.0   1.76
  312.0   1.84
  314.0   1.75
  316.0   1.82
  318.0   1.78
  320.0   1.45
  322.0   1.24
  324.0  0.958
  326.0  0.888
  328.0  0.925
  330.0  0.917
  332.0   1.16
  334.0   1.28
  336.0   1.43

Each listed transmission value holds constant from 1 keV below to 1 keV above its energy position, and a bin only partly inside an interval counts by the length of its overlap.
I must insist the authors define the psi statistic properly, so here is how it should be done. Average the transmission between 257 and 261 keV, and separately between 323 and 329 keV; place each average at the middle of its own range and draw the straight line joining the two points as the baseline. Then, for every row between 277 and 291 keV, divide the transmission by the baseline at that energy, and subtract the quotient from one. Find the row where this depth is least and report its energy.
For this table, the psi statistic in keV 282.0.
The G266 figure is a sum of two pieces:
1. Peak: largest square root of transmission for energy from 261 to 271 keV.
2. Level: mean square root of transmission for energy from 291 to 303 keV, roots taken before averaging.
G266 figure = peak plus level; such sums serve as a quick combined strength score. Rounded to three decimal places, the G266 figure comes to 2.783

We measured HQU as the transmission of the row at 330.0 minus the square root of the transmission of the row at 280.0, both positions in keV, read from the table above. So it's -0.4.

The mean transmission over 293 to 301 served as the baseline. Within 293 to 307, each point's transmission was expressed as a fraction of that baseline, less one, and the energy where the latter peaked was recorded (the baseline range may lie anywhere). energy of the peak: 294.0 keV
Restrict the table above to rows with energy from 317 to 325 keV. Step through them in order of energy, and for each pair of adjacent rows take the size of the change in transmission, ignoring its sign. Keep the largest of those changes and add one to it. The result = 1.33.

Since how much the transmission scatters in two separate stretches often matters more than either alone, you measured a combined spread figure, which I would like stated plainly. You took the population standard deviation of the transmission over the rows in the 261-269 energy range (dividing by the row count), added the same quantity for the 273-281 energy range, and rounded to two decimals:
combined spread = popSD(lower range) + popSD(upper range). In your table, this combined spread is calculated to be 0.18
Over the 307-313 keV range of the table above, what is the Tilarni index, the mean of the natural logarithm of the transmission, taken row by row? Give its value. 0.57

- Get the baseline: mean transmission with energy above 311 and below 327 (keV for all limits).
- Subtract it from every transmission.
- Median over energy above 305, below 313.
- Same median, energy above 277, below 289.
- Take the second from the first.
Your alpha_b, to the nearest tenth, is 0.0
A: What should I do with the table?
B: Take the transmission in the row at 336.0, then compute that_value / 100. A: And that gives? 0.0143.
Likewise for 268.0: 0.0196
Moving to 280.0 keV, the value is 0.0177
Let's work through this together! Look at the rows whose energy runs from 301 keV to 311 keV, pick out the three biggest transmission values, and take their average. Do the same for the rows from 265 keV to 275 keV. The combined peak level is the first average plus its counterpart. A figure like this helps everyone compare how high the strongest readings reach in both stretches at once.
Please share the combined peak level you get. 3.8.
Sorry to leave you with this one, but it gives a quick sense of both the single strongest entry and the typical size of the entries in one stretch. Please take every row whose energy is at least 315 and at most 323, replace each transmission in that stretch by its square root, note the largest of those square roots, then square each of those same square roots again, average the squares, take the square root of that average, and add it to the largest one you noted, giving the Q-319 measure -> 2.60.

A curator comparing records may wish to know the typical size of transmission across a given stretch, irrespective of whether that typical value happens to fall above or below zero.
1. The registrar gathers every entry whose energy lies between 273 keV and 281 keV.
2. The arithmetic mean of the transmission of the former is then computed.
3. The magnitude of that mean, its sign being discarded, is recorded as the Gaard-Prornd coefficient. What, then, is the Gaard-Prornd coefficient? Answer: 1.82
